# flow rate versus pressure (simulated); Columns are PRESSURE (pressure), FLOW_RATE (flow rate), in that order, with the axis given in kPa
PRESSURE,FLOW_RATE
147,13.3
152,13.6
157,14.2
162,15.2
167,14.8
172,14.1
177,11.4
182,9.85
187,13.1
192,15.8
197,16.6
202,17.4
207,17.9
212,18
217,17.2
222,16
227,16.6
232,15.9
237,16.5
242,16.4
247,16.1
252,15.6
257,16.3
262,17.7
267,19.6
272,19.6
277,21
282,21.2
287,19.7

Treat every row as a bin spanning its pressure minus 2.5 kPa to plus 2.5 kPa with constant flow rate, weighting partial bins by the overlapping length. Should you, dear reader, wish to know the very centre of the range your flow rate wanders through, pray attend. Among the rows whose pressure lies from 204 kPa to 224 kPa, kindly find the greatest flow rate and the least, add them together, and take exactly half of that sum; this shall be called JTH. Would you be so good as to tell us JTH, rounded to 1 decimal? 17.0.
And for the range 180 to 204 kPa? 13.6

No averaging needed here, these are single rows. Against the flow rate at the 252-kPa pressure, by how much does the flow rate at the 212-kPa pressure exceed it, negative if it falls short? 2.4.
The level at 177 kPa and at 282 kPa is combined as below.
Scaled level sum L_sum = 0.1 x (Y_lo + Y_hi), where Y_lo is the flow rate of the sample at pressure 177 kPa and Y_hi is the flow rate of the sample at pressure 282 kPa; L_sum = 3.26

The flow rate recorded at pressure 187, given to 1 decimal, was 13.1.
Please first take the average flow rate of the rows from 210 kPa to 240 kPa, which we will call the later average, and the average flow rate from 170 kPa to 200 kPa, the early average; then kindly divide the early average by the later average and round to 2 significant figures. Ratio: 0.81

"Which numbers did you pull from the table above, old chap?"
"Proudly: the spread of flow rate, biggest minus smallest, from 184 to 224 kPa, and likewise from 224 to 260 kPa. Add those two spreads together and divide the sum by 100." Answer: 0.059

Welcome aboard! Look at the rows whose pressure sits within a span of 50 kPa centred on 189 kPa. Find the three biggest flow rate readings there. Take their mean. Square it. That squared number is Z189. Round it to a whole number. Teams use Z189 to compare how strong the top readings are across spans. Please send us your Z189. 316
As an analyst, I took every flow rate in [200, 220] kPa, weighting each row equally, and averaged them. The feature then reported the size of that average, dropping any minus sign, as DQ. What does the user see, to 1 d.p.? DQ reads 17.6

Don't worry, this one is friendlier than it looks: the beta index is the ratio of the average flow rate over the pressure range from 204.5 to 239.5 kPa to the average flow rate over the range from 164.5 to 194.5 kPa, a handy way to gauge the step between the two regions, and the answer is 1.28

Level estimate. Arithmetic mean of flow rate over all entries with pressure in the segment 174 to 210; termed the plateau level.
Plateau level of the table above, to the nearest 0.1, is 14.6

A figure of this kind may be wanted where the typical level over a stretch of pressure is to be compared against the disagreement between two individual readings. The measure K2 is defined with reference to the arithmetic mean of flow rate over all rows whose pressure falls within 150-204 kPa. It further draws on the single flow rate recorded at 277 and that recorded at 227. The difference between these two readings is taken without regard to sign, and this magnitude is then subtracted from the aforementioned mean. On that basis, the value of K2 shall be 9.8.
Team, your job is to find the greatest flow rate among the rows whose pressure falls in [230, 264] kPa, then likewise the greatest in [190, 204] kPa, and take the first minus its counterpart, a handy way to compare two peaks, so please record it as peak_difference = 0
